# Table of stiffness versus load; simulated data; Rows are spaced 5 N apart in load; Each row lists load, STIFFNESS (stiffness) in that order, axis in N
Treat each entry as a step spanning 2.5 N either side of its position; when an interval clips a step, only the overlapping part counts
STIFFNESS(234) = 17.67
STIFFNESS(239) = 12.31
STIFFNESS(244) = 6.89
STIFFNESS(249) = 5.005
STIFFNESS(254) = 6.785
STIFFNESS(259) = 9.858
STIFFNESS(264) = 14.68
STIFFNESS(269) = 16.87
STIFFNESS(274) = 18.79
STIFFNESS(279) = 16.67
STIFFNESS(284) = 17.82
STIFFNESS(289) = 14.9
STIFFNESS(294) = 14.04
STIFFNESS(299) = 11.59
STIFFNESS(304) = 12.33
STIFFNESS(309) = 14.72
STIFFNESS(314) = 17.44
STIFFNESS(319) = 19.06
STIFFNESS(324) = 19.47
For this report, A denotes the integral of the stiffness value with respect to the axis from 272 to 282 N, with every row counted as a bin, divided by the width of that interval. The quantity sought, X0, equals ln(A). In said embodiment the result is 2.87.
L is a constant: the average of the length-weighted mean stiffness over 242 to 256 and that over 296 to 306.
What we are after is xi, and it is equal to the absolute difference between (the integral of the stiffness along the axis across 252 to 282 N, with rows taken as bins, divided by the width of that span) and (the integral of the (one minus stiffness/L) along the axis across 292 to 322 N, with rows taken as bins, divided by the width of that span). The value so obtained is 14.8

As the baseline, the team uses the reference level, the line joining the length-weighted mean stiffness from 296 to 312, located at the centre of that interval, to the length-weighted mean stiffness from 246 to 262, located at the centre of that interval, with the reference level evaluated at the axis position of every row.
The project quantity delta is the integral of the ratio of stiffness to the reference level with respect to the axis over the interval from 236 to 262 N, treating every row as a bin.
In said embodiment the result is 33 N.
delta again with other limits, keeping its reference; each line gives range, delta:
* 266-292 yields 43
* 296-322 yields 29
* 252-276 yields 37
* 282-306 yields 29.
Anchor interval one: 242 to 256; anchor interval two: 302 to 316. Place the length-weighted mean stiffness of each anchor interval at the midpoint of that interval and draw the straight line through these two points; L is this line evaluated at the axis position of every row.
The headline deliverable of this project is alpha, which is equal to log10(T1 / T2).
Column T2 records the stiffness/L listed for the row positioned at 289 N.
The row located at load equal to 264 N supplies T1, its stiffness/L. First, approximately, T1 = 1.76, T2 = 1.25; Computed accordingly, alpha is 0.15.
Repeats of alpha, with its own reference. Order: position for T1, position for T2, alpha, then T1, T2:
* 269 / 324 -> 0.21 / 1.86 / 1.15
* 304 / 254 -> -0.05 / 0.87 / 0.98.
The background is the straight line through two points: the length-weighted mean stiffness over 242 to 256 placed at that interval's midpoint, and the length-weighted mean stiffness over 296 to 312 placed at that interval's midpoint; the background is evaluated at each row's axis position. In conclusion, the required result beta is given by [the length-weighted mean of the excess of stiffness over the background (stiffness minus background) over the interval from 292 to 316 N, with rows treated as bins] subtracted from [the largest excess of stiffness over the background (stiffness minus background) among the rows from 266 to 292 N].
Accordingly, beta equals 9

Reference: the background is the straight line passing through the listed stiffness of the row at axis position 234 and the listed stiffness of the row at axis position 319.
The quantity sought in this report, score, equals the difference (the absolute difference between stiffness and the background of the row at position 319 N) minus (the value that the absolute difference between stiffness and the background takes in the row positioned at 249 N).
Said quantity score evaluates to -13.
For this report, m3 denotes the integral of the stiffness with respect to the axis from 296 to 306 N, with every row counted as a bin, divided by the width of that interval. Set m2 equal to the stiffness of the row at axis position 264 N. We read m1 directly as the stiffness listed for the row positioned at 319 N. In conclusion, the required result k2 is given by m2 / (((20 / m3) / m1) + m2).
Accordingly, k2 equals 0.994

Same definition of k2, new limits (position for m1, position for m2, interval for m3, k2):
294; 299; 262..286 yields 0.993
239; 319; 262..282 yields 0.995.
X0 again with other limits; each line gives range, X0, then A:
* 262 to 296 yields 2.79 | 16.3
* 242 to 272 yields 2.32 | 10.2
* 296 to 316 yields 2.63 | 13.9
